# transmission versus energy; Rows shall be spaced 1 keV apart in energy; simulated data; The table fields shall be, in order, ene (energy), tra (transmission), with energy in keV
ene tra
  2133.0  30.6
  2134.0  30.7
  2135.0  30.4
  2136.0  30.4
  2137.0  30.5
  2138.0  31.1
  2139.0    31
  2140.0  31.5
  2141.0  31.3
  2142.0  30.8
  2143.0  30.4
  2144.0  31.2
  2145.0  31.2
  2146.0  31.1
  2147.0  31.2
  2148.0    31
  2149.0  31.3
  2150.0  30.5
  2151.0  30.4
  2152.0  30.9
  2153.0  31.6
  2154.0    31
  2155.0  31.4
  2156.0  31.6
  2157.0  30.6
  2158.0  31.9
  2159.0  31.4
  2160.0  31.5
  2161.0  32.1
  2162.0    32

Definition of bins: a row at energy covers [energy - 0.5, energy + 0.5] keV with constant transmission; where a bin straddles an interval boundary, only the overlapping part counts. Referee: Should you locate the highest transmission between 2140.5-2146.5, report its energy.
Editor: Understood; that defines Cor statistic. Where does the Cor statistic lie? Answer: 2141.0 keV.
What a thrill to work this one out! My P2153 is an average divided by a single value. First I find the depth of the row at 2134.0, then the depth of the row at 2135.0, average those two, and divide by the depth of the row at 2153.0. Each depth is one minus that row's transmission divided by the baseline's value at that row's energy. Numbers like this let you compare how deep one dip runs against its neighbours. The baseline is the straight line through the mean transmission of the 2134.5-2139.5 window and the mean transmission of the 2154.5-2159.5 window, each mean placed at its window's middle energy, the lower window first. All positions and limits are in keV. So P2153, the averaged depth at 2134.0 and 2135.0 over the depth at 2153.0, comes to -0.12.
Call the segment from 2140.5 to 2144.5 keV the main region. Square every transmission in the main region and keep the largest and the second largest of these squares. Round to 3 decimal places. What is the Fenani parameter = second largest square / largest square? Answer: 0.994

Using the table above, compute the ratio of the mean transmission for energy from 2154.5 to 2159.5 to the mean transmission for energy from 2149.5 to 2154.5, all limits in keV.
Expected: 1.016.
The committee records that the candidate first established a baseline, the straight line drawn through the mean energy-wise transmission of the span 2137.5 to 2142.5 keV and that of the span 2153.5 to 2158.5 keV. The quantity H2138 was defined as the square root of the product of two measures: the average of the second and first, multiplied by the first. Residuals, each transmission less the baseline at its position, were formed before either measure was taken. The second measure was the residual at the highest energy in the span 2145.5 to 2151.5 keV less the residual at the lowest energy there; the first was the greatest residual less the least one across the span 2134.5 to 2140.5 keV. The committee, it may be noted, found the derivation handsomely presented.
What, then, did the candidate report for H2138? 0.41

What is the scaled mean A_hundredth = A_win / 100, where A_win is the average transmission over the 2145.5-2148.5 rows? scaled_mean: 0.311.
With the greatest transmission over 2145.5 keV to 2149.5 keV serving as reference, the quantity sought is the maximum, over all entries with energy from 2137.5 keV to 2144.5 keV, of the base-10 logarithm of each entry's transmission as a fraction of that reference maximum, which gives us 0.003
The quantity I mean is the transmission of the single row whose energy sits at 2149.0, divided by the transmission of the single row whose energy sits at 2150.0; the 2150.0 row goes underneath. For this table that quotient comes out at 1.026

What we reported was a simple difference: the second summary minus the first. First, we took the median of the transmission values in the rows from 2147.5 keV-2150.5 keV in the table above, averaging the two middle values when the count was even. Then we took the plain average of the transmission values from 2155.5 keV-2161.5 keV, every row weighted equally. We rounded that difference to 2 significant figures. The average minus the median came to 0.52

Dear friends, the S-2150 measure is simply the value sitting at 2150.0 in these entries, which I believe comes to 30.5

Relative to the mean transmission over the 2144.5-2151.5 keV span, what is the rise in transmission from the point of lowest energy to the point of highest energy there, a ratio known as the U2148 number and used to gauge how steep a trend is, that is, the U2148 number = -0.026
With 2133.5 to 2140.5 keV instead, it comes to 0.026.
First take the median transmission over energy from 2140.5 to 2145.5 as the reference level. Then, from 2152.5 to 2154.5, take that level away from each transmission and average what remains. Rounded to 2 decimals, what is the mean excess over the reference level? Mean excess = 0.10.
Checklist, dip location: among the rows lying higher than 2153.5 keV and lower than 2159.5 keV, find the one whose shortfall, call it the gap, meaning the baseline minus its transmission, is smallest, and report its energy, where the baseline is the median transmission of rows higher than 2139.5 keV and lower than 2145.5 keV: 2158.0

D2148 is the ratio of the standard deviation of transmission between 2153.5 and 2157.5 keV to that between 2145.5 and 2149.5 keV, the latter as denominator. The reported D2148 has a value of 3.4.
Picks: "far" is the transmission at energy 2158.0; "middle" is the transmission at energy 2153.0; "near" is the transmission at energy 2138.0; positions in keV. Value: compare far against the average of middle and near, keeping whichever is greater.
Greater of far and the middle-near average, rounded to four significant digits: 31.90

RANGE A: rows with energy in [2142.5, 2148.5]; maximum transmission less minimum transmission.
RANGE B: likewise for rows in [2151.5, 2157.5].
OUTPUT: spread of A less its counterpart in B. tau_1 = -0.20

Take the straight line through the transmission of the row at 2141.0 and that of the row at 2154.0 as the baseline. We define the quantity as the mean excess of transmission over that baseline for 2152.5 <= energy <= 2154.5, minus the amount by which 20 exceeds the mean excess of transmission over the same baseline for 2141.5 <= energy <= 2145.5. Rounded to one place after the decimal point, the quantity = -20.1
